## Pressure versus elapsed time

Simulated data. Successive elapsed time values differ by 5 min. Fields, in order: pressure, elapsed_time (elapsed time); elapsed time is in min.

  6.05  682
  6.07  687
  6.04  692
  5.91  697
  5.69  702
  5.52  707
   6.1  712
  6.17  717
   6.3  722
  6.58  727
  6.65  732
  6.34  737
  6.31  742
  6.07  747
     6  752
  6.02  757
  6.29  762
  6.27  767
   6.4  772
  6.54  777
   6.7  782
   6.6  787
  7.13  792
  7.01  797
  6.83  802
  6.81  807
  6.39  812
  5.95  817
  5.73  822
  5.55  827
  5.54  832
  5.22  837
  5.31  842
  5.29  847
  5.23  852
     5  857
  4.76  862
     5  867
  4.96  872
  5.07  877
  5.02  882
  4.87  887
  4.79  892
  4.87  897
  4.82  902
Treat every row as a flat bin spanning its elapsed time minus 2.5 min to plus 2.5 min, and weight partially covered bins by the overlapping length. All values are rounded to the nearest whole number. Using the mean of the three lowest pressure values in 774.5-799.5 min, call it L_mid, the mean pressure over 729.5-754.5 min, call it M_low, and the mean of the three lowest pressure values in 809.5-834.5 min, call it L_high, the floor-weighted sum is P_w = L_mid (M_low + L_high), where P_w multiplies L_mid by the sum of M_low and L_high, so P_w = 79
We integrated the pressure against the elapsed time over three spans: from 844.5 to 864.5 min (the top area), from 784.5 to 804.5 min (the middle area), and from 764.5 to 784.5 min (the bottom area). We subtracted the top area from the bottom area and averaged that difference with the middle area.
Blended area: 83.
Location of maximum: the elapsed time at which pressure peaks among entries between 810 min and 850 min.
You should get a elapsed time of 812 min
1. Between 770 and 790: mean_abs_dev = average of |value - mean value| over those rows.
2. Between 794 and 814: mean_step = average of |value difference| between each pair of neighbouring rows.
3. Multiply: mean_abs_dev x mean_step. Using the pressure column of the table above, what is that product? 0.019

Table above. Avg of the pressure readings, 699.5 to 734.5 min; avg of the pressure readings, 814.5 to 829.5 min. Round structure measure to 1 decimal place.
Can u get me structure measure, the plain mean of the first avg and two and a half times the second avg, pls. 10.3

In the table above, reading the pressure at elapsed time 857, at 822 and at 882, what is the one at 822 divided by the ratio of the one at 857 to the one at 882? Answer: 5.75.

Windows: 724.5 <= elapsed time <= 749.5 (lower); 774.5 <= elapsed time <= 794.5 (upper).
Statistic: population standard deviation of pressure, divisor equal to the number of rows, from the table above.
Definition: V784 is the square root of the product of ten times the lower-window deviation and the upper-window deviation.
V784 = 0.692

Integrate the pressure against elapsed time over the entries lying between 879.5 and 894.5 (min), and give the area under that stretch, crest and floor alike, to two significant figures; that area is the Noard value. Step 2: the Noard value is 73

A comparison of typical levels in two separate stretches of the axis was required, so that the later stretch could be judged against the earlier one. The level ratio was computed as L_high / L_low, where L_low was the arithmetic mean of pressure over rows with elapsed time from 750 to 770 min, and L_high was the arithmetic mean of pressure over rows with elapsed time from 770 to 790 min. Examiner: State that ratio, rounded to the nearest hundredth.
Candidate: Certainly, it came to 1.07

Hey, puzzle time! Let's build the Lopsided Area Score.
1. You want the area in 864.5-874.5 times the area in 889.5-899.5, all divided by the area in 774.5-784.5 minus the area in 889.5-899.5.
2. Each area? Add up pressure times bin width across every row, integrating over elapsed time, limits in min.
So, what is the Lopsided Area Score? 134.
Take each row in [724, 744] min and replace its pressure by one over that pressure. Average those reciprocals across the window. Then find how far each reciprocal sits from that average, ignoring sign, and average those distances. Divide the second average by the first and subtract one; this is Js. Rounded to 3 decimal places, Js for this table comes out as -0.978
